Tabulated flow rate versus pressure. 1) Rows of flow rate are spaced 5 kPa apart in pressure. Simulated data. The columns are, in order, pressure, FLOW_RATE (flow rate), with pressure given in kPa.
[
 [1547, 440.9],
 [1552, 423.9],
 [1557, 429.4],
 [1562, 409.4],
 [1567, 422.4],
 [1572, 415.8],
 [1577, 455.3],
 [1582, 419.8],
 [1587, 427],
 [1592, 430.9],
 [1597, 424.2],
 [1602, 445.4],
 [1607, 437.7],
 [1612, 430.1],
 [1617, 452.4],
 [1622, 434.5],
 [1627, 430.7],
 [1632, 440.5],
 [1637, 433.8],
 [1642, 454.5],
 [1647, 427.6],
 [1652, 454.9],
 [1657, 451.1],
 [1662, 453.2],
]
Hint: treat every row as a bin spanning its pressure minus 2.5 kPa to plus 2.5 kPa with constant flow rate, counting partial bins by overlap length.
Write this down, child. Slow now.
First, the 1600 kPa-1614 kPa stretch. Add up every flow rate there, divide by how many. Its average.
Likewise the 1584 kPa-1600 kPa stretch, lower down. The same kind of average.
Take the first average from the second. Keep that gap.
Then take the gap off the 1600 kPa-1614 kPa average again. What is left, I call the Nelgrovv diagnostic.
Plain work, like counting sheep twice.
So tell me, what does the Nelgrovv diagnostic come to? 448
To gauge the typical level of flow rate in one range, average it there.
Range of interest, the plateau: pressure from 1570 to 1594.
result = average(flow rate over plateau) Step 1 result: 430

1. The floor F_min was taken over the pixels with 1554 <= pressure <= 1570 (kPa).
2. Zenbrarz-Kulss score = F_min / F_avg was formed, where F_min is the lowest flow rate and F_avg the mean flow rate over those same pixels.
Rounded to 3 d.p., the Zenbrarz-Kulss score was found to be 0.974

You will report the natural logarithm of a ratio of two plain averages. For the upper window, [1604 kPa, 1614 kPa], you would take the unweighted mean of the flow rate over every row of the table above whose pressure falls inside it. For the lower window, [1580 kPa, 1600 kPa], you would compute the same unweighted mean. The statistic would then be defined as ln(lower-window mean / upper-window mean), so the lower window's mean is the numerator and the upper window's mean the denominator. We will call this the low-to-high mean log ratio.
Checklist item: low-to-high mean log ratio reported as -0.020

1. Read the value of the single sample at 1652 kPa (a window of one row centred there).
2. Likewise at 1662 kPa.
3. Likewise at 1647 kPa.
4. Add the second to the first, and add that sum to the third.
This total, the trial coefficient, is 1336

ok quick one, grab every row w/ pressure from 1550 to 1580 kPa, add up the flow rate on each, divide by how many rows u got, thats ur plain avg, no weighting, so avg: 426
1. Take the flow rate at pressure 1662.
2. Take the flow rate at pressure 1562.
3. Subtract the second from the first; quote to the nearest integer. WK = 44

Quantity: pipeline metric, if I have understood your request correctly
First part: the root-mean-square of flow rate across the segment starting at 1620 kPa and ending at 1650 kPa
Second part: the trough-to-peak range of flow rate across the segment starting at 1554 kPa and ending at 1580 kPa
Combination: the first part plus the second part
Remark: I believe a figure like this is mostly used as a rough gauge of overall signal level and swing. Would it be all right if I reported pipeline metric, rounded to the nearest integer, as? 483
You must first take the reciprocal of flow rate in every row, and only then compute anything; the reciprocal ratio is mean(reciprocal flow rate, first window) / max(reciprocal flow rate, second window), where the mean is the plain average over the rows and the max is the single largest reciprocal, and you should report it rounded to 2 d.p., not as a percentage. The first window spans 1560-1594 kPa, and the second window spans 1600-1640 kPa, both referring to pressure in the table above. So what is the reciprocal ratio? 1.01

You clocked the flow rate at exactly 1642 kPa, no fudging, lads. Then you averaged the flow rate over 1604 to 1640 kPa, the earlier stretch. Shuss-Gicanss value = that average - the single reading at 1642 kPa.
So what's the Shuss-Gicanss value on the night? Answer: -17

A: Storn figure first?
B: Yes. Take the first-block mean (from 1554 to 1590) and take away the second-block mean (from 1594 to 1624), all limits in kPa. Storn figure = -12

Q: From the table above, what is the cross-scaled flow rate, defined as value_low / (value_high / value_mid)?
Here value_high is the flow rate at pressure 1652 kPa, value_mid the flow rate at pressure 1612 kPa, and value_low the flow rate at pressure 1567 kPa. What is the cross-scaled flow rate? 399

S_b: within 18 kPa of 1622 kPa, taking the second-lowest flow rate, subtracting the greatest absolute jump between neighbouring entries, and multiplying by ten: 4084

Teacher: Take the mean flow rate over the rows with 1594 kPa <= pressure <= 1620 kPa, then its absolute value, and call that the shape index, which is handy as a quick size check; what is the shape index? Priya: 438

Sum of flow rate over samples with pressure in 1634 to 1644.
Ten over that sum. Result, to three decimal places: 0.011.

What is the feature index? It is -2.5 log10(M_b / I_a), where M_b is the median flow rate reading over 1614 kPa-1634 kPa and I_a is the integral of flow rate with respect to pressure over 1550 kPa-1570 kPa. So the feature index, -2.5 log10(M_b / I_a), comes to 3.21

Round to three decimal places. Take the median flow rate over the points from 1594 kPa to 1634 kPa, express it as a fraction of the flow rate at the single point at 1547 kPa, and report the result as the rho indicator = 0.989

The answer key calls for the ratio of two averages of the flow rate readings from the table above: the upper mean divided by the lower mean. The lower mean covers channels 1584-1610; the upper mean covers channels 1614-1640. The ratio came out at 1.01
